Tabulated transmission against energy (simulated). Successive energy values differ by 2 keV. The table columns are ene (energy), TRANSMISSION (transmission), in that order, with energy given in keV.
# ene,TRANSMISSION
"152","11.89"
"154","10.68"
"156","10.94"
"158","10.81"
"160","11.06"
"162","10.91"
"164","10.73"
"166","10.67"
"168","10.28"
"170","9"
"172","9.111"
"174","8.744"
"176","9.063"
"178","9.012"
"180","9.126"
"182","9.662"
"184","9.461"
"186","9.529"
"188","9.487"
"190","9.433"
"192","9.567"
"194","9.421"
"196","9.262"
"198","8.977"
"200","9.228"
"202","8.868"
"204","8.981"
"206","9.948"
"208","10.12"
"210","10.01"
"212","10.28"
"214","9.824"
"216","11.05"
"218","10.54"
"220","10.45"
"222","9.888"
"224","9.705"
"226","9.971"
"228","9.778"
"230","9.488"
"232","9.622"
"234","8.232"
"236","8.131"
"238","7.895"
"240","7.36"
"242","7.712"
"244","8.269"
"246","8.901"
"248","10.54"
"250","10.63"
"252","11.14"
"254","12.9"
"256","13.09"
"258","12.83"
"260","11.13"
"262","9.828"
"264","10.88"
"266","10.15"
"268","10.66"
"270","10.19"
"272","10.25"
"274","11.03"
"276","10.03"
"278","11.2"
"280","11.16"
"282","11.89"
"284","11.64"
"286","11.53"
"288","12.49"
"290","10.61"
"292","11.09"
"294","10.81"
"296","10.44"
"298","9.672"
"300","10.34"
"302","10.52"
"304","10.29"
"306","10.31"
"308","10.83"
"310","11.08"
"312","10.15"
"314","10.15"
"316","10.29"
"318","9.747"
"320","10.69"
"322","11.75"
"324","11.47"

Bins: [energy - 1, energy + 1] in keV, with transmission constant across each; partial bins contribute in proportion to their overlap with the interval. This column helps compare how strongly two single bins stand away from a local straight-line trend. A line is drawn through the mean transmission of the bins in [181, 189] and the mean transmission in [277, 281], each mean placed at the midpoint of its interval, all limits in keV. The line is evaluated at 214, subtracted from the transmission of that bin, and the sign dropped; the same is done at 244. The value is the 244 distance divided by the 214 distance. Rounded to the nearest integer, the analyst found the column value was 11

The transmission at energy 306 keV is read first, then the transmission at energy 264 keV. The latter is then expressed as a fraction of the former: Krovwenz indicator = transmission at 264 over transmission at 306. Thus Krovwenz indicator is 1.06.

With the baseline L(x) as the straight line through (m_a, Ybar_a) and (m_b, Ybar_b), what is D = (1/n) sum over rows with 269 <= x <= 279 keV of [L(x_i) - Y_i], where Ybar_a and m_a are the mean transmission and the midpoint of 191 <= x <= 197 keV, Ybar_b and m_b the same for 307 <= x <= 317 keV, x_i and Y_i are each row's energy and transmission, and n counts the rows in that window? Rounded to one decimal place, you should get -0.4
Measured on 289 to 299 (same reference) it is -0.2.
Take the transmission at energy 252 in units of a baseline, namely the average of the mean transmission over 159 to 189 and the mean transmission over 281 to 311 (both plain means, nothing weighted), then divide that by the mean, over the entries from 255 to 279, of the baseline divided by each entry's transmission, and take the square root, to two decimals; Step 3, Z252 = 1.07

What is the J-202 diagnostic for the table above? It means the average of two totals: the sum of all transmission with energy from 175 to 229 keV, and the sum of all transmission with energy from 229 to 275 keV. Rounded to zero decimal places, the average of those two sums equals 246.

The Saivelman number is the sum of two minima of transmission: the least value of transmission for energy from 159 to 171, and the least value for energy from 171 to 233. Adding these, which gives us 17.7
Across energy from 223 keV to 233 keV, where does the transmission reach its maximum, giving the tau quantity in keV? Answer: 226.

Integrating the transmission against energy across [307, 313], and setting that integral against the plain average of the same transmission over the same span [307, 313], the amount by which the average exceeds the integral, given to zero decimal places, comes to -53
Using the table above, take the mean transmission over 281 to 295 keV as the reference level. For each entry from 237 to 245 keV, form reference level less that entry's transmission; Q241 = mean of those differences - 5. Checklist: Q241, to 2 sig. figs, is -1.4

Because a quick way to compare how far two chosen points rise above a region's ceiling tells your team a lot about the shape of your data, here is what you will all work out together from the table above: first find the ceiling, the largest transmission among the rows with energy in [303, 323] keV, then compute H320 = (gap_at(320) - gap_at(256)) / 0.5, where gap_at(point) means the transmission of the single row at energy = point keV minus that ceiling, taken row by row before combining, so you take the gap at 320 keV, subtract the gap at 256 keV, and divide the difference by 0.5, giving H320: -4.8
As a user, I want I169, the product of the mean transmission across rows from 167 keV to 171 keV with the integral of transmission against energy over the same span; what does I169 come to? 372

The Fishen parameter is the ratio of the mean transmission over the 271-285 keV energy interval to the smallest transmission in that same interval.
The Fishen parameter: 1.10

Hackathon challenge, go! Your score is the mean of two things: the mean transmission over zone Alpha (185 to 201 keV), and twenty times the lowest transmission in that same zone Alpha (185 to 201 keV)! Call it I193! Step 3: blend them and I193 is 94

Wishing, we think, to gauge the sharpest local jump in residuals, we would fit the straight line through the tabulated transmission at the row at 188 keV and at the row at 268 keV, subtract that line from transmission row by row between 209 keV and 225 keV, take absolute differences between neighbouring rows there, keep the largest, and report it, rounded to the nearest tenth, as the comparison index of 1.2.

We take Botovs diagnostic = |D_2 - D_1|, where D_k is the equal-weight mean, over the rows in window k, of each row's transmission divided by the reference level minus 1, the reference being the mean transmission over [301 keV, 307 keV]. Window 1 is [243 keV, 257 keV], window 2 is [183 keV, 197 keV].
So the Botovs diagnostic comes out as 0.13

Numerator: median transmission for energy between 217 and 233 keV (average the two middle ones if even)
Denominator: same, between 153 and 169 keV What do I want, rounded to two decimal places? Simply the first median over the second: 0.91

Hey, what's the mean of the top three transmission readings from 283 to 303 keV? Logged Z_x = 11.9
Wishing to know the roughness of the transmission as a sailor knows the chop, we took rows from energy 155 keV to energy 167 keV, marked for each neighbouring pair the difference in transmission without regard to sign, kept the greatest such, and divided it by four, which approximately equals 0.06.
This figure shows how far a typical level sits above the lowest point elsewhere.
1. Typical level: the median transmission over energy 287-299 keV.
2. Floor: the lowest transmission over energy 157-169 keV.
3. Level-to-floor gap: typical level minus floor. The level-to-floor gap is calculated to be 0.4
